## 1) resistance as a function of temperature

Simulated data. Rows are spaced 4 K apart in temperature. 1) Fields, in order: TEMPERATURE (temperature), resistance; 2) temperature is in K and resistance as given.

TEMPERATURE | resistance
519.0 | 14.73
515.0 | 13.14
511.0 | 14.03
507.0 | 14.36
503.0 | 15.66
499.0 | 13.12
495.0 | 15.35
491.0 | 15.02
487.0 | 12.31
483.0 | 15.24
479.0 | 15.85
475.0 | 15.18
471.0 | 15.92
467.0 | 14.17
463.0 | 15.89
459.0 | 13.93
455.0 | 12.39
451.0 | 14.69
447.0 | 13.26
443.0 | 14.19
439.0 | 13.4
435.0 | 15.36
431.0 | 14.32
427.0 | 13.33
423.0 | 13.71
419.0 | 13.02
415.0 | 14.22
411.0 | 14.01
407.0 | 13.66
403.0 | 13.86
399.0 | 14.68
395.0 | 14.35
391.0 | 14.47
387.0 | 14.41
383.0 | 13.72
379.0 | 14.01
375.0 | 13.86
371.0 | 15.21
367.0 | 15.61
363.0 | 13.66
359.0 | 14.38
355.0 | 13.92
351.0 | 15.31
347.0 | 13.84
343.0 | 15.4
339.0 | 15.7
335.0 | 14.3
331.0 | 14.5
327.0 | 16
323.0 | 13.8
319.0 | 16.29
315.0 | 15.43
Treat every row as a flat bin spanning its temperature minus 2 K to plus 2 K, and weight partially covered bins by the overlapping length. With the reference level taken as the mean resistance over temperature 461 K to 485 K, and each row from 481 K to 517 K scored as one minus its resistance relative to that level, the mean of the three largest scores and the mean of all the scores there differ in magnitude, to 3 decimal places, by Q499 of 0.090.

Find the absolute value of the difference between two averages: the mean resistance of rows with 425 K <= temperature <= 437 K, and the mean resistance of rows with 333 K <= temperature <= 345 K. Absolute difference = 0.80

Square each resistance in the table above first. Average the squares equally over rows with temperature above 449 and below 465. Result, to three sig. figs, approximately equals 204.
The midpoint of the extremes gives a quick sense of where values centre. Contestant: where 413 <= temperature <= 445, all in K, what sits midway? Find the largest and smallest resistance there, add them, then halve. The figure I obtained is 14.2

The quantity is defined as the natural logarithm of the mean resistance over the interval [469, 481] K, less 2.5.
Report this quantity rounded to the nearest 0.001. 0.250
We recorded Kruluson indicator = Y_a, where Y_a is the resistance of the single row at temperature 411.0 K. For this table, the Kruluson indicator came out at 14.01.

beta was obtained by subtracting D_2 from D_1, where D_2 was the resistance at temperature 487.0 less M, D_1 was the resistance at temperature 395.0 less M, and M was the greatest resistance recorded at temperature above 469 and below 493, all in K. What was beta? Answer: 2.0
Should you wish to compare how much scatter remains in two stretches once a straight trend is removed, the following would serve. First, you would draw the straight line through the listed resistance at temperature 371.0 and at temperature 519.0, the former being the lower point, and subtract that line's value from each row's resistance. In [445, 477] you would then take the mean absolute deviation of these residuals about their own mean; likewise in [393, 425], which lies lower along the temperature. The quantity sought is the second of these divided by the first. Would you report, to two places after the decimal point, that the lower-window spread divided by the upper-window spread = 0.36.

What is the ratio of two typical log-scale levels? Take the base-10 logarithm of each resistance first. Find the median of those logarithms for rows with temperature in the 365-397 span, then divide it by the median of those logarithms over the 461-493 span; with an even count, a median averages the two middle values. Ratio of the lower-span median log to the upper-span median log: 0.98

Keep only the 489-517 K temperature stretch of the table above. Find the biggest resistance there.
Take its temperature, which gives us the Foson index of 503.0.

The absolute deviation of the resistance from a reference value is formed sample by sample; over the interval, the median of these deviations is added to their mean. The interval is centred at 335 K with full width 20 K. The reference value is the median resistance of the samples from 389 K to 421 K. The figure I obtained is 2.35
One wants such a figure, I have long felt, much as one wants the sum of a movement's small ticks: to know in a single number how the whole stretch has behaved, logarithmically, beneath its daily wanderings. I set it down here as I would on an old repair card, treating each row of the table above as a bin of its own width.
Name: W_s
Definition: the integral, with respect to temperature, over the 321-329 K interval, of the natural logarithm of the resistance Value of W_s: 21.6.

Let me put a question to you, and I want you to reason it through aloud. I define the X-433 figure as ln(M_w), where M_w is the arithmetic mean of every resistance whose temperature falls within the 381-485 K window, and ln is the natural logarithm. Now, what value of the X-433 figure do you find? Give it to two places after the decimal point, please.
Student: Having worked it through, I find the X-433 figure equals 2.66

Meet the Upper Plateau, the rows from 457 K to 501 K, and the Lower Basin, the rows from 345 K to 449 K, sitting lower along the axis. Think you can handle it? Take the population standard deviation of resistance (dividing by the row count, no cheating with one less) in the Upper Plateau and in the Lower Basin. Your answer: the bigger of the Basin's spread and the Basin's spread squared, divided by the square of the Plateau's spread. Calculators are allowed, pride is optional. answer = 0.50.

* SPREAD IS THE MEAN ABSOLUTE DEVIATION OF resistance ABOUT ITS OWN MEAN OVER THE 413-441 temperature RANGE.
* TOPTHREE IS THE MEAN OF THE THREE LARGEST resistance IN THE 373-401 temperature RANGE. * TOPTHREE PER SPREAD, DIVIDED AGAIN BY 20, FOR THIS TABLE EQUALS 1.2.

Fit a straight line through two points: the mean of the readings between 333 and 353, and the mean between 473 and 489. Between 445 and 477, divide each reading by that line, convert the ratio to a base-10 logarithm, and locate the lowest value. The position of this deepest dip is 455.0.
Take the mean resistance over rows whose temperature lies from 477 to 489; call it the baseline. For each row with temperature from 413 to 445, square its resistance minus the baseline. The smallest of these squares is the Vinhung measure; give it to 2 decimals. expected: 0.02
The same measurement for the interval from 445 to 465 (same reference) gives 0.05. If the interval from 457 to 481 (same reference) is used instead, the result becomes 0.09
